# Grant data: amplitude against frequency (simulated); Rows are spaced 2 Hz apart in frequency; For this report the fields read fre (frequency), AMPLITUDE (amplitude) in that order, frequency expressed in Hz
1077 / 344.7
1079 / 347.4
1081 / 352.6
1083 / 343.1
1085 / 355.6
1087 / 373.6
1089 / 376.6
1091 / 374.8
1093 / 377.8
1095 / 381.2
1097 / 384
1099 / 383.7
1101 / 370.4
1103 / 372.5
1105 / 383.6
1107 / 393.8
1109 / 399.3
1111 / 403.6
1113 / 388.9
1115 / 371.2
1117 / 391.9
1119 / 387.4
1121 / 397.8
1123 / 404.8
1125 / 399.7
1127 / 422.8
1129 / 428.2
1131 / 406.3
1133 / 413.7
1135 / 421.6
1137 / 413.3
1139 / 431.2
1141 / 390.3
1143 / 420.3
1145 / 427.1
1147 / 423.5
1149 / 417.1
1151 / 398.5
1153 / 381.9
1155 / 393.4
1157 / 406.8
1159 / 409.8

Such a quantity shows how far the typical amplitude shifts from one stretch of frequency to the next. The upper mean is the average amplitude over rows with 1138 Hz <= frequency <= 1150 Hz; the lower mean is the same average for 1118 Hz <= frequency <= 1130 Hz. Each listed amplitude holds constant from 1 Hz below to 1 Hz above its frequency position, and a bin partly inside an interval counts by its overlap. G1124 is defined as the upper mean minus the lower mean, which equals 11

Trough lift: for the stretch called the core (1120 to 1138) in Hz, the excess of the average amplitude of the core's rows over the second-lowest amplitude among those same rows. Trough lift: 12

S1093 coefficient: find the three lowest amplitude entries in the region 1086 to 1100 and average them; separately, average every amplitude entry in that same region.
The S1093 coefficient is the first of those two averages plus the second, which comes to 754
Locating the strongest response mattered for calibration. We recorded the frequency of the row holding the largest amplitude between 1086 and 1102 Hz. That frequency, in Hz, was 1097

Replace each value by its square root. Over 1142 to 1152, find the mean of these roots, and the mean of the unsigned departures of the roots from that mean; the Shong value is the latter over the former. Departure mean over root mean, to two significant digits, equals 0.0092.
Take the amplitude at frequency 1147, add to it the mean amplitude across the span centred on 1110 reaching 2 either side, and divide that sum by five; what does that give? 165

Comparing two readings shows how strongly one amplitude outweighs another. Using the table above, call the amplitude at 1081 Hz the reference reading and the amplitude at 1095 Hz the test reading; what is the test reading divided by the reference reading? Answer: 1.08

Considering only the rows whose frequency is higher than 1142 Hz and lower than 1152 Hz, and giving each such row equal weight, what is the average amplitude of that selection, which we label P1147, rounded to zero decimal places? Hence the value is 417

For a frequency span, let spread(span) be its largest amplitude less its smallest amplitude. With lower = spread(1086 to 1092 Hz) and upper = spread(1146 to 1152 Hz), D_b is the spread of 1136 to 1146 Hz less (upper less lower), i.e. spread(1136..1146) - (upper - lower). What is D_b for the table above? 19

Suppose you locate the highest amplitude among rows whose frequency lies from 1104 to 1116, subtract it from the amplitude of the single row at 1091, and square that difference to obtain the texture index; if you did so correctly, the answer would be 829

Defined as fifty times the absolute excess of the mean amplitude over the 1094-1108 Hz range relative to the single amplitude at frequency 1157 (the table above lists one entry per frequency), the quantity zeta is 1274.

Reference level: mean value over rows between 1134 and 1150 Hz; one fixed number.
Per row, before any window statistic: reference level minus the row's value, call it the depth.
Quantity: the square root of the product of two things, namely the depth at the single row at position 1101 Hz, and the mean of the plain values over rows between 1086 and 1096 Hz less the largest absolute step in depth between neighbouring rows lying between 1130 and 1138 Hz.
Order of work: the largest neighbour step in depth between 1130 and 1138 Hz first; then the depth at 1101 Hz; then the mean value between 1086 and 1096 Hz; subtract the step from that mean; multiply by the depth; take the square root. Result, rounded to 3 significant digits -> 133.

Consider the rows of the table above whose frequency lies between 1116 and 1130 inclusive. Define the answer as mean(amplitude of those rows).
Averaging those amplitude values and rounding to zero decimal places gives 405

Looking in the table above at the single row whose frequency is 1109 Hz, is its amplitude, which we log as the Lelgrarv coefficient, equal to 399.3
